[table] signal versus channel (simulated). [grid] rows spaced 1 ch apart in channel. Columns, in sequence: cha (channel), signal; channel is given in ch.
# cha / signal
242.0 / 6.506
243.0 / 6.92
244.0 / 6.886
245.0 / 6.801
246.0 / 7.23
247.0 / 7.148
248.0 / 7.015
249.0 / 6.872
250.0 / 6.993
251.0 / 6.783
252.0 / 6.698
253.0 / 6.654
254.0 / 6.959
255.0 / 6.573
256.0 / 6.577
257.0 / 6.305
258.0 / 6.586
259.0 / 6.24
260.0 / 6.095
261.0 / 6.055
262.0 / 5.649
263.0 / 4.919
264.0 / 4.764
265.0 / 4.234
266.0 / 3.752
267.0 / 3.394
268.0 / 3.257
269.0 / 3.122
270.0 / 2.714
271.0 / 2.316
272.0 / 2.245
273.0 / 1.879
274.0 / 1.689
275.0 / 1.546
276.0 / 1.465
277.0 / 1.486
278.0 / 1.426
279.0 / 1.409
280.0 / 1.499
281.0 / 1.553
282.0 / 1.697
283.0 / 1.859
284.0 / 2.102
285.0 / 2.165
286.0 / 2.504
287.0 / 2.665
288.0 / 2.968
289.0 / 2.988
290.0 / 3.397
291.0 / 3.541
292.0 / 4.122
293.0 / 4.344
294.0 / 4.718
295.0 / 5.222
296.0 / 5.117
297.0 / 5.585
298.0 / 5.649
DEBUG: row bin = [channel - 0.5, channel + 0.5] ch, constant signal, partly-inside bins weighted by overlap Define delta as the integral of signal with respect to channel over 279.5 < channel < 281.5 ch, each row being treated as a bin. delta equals 3.1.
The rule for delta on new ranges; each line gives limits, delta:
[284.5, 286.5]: 4.7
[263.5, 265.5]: 9.0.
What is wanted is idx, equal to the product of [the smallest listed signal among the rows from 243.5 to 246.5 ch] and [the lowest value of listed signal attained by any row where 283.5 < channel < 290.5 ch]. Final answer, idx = 14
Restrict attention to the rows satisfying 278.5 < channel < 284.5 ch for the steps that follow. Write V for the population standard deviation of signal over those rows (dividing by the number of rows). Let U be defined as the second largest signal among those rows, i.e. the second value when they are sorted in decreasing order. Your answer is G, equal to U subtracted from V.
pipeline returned -1.6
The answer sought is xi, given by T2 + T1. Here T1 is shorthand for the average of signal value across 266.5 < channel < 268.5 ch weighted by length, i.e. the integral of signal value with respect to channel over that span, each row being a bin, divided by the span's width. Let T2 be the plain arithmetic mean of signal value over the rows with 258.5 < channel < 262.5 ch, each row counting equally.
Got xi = 9.3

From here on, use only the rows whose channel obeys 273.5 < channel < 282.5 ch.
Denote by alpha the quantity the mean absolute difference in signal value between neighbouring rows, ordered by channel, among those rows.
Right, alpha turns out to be 0.08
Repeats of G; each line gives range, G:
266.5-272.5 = -2.8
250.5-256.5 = -6.6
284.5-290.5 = -2.6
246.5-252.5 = -6.9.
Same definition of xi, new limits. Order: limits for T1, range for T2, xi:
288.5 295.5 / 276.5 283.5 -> 5.6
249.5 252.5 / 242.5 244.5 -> 13.7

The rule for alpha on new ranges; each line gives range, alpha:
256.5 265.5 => 0.33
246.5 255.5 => 0.18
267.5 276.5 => 0.22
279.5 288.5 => 0.18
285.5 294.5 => 0.28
